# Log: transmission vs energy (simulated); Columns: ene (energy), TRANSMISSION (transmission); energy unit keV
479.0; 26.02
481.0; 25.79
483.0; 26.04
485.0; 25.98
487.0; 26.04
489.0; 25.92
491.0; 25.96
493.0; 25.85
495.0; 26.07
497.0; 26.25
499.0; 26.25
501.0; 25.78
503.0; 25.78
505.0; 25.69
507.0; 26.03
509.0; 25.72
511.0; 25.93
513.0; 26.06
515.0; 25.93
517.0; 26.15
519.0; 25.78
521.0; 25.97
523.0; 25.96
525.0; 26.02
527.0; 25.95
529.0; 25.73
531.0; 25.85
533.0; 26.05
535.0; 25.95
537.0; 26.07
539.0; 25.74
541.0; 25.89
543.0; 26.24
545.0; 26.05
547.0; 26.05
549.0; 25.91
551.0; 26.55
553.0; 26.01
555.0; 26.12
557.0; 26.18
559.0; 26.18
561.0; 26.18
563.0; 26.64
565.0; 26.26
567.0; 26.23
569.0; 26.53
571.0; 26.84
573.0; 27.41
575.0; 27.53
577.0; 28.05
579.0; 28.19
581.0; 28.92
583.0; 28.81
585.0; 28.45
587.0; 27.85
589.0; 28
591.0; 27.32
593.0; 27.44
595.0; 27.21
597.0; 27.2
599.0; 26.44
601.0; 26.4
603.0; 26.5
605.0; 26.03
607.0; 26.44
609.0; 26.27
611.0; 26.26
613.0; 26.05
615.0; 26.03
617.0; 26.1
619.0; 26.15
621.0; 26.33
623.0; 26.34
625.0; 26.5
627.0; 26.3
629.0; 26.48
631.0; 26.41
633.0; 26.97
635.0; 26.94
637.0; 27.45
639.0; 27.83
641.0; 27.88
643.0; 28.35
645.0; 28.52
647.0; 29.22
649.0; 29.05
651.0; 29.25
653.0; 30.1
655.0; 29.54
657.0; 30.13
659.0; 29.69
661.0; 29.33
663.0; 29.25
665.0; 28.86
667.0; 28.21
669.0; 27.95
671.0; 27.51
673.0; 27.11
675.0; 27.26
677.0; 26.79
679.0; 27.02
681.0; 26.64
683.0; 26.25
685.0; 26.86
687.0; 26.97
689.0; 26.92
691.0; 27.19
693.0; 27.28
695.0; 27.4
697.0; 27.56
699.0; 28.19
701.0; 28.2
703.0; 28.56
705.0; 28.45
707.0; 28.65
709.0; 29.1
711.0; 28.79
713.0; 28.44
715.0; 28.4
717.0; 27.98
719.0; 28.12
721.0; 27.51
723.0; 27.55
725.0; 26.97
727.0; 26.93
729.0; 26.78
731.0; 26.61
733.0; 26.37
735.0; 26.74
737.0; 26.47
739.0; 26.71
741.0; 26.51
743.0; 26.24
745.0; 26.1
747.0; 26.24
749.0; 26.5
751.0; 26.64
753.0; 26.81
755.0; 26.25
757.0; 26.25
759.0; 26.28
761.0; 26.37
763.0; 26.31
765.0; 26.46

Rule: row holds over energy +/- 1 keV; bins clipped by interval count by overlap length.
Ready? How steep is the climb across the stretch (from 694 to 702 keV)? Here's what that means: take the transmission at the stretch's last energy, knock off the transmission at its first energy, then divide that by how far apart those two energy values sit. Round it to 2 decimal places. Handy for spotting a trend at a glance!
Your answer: 0.13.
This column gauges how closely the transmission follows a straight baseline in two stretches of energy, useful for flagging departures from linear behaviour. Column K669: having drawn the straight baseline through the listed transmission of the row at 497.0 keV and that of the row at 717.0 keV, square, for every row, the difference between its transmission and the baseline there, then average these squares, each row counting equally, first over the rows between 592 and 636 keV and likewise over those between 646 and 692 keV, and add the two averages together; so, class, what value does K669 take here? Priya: 2.7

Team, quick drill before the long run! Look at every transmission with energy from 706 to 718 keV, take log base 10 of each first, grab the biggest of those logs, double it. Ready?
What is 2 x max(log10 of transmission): 2.93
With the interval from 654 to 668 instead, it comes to 2.96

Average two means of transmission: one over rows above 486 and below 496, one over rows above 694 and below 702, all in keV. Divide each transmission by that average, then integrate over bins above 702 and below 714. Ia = 13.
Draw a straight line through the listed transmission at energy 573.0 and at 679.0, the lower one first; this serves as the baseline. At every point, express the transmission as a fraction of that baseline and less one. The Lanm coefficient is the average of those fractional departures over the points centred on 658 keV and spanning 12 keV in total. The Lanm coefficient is 0.10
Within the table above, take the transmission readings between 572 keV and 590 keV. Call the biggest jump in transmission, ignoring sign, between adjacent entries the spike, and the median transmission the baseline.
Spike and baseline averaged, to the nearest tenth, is 14.4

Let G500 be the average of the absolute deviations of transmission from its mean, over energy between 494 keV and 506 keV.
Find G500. 0.2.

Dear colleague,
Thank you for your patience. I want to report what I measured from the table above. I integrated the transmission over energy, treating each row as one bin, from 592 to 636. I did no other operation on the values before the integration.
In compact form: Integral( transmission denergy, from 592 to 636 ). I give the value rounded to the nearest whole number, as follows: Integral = 1166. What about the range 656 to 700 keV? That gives 1221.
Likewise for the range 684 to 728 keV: 1224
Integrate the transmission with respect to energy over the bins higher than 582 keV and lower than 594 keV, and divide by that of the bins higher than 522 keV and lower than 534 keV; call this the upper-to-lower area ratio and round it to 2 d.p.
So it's 1.08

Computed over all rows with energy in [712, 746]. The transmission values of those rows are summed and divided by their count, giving 27.1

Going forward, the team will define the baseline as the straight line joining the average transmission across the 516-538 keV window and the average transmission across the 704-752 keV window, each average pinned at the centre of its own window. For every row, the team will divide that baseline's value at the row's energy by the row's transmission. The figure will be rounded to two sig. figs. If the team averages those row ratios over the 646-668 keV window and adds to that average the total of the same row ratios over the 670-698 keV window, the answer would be 15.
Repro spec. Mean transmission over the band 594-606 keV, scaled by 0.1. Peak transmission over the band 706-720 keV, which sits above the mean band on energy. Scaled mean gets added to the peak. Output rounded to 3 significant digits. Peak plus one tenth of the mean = 31.8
